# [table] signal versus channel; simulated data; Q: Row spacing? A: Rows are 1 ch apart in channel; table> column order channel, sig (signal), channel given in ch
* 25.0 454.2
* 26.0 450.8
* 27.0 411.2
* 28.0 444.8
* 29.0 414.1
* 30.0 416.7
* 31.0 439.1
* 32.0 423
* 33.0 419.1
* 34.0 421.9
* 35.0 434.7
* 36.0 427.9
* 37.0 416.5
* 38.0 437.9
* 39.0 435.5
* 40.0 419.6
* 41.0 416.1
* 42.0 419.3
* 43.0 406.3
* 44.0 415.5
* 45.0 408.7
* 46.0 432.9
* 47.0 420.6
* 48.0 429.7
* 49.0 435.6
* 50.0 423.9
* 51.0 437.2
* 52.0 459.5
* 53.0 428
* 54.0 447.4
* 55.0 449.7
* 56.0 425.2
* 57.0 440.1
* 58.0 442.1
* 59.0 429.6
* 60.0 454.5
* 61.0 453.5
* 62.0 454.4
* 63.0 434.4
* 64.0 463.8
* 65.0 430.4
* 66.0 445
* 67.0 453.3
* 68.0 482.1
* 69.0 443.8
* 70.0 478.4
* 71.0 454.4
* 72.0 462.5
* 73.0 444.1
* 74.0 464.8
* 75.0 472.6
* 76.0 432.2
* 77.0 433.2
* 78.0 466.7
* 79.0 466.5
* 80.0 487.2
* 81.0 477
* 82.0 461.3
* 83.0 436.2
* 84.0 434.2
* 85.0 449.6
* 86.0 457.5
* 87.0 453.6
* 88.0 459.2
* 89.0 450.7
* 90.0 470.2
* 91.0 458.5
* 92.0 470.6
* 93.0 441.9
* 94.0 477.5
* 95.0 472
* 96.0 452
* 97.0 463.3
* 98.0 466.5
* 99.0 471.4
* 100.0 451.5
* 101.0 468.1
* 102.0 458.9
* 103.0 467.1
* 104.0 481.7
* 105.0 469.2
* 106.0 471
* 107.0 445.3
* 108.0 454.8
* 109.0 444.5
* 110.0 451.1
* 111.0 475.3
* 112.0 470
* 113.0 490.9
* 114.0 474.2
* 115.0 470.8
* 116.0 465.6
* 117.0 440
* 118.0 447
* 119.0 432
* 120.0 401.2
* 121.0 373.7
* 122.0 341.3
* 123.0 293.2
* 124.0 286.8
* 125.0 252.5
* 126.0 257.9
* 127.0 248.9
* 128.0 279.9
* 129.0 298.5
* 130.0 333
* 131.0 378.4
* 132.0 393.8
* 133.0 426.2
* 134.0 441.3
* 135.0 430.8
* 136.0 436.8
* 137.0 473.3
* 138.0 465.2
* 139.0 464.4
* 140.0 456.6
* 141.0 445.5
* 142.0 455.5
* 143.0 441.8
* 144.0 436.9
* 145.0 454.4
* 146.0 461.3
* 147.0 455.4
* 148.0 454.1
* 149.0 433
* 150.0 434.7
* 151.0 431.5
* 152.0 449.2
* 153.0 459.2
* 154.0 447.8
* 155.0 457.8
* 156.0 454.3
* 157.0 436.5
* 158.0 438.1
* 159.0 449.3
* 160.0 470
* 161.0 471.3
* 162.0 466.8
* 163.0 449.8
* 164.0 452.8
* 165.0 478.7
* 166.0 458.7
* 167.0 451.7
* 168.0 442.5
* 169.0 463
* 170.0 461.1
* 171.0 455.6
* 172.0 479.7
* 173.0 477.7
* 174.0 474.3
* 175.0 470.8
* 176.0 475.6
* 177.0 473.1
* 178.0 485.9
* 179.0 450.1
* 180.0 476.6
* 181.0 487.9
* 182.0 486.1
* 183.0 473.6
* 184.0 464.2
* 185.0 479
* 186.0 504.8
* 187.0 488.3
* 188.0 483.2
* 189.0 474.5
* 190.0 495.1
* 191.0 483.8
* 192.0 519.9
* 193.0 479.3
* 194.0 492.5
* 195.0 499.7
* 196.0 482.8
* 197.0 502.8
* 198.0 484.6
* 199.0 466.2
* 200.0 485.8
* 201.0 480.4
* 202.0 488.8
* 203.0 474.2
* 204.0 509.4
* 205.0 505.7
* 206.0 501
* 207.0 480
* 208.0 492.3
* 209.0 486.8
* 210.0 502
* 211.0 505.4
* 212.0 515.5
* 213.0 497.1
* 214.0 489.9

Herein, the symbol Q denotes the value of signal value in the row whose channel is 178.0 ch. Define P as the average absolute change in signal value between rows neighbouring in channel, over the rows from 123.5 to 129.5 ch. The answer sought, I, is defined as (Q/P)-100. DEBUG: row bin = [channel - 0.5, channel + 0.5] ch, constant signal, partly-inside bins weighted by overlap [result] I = -75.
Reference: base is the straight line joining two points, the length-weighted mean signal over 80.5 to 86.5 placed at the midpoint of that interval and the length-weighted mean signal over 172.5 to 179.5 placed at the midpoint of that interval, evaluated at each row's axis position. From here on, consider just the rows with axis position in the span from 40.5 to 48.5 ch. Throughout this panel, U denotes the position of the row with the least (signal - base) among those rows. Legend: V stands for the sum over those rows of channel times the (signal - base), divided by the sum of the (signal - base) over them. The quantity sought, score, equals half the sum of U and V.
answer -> 43.6 ch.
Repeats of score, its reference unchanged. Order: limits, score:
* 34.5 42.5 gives 40.1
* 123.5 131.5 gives 127.0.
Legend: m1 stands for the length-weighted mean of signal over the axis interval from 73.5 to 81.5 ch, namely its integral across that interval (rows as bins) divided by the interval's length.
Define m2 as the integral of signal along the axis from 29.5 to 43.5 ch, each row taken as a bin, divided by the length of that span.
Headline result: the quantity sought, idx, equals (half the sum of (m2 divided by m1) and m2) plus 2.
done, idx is 214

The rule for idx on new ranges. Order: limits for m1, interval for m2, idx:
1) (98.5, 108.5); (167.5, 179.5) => 236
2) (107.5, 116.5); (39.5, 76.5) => 223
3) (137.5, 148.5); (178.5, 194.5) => 244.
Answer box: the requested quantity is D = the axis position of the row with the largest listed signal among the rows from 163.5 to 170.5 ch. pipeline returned 165.0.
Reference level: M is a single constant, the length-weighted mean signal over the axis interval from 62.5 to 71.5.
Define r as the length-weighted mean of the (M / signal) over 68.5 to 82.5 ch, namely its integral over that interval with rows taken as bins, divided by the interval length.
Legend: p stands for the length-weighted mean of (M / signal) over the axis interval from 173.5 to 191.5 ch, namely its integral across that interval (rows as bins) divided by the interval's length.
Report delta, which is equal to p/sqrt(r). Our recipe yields 0.95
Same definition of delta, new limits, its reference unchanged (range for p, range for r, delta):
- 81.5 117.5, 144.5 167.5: 0.98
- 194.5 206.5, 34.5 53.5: 0.90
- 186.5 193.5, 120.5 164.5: 0.87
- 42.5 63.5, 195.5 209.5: 1.08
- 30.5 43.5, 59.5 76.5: 1.07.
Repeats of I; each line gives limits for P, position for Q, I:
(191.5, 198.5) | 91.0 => -76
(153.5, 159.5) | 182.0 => -45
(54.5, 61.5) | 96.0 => -66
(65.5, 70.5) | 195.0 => -82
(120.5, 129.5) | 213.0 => -79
